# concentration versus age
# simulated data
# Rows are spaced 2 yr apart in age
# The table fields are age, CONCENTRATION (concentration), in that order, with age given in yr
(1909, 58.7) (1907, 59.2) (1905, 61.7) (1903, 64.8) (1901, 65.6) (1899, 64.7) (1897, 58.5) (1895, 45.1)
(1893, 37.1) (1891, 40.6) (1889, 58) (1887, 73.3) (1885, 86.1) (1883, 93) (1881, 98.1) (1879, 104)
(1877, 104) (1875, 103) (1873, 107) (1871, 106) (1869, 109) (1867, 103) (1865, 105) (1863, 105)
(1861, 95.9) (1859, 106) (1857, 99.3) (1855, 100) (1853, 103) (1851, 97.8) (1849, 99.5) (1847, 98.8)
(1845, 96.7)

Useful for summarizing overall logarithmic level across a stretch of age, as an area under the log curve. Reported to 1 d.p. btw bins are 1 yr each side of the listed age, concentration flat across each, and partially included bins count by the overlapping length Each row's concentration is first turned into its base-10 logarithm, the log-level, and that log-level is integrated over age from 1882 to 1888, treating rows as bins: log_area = 11.5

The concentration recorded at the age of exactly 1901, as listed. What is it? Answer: 65.6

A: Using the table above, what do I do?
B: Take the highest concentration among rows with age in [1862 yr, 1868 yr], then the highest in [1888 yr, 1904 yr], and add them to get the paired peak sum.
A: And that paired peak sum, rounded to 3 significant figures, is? 171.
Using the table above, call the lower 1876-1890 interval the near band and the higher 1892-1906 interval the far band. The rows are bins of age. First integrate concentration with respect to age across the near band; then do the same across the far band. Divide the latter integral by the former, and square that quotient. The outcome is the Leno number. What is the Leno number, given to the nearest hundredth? 0.42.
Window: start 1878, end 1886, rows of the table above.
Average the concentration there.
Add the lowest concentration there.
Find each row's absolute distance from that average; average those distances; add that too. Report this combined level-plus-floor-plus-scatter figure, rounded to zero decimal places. 187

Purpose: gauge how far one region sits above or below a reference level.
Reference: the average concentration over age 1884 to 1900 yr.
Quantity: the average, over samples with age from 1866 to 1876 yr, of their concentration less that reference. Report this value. 47.7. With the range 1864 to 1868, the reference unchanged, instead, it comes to 46.1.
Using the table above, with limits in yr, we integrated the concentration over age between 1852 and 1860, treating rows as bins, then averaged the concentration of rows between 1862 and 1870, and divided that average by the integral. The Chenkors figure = 0.13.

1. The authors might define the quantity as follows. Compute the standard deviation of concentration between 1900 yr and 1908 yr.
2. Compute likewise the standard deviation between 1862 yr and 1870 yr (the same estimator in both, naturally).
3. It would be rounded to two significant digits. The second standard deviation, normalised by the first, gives 0.85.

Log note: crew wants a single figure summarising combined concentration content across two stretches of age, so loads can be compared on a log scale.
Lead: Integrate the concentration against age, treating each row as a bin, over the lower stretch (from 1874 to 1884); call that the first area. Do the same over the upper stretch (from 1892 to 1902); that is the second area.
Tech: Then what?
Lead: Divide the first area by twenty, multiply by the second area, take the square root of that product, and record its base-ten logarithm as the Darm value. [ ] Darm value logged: 2.22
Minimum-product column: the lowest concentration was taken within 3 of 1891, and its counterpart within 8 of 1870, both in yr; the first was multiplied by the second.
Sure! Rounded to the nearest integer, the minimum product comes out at 3821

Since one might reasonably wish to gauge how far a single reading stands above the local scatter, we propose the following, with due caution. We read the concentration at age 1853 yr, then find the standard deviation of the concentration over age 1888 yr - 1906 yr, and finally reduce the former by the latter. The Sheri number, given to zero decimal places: 92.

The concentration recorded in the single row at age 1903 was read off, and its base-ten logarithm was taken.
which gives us 1.81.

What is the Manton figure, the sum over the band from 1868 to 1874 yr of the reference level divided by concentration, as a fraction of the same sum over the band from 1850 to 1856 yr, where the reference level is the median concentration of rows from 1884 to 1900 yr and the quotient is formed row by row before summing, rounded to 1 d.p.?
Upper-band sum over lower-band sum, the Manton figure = 0.9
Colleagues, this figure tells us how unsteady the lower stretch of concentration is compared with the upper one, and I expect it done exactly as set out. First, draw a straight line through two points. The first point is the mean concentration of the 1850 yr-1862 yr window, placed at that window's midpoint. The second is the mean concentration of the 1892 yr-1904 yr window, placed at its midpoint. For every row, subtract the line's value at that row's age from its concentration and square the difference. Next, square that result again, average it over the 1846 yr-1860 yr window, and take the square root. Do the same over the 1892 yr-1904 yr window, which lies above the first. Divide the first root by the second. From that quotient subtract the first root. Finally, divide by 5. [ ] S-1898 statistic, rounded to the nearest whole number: -13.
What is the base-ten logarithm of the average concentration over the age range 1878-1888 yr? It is 1.96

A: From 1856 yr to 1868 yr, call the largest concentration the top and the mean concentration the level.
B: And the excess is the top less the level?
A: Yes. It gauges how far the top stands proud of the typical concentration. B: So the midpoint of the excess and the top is 54.8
